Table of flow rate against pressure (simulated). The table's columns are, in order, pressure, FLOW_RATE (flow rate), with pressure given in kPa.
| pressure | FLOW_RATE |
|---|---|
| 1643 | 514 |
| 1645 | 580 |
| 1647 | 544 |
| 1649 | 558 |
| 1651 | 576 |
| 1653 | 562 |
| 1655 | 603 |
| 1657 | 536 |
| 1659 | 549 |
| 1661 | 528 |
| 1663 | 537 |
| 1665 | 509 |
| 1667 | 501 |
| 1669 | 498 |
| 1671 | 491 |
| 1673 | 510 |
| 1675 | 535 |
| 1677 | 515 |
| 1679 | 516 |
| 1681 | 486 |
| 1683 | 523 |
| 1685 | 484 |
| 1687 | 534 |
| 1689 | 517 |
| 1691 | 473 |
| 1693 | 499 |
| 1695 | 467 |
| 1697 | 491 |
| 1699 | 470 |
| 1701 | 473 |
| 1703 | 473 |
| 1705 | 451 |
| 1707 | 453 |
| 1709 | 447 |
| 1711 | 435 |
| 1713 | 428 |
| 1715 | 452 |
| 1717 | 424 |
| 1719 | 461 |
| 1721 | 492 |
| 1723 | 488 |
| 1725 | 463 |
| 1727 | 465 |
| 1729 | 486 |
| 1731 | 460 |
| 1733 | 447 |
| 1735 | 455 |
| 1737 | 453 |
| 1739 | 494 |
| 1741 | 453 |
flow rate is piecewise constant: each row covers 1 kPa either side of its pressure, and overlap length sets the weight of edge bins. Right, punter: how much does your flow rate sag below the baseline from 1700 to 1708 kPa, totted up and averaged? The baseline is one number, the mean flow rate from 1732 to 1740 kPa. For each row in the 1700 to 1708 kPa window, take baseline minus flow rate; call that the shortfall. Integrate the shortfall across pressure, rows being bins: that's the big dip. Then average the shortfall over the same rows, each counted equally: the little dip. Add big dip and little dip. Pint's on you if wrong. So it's -2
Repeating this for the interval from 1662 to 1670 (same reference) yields -441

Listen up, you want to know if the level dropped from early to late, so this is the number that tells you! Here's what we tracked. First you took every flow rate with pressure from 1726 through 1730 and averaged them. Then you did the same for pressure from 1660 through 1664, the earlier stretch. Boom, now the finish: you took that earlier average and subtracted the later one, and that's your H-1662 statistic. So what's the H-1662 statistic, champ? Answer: 57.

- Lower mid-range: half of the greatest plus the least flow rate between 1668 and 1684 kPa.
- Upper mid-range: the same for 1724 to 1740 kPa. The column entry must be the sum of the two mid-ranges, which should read 981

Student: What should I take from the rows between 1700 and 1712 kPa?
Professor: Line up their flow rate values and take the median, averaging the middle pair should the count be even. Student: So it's 452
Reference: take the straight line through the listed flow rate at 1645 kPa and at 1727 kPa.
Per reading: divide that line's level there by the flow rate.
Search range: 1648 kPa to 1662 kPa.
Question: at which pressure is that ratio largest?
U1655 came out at 1661 kPa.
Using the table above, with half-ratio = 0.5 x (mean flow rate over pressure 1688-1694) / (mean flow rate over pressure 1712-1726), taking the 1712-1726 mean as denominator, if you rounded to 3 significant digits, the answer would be 0.542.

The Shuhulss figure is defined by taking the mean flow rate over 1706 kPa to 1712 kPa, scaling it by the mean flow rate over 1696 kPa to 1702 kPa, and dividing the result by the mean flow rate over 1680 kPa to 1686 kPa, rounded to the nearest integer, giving 427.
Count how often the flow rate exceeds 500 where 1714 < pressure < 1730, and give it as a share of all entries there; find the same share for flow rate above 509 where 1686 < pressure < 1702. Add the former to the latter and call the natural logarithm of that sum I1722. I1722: -1.4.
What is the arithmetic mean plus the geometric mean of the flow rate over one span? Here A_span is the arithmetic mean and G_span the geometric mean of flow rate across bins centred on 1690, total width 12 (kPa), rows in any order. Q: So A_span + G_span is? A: 991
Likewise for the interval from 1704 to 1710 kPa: 901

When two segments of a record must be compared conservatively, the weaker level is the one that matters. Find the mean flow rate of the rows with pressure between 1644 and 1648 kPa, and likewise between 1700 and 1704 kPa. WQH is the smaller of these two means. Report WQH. 473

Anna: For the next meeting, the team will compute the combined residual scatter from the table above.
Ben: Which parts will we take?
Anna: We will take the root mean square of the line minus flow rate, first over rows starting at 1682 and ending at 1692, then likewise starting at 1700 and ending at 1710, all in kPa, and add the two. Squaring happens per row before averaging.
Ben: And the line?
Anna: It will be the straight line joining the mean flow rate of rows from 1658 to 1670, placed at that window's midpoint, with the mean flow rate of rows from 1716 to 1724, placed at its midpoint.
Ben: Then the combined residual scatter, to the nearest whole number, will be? 47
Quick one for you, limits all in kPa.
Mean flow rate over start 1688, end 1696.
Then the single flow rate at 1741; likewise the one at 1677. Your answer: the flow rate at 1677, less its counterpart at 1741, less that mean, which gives -427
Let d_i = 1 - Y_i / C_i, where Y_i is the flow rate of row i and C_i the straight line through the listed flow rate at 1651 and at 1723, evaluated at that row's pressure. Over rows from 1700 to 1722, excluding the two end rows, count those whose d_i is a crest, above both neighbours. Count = 3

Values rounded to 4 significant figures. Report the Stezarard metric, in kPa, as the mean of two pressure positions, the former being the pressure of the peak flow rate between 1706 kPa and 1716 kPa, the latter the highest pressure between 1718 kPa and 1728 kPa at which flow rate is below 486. 1717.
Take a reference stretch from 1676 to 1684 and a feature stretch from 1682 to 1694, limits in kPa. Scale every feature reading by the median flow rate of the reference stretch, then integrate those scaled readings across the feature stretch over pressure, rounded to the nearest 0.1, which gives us 11.8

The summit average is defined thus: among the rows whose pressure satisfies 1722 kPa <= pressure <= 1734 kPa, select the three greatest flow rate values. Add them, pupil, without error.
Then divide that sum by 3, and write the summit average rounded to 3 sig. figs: 480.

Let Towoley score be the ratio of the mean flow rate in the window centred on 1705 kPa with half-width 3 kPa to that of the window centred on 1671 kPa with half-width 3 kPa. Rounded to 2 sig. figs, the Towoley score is 0.92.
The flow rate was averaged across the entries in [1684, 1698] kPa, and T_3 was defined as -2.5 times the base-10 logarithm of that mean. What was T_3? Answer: -6.74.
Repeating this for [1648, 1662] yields -6.87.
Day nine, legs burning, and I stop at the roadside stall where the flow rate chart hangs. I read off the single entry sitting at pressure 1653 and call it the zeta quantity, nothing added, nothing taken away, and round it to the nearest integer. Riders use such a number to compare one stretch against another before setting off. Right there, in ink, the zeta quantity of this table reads 562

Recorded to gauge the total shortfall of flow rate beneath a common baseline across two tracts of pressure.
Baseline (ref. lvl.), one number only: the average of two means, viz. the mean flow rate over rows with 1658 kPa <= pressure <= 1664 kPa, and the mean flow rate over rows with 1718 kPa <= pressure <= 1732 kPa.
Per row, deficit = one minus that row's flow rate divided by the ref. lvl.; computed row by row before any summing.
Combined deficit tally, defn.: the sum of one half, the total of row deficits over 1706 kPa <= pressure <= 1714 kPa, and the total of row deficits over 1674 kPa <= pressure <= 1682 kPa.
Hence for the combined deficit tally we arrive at 1.0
